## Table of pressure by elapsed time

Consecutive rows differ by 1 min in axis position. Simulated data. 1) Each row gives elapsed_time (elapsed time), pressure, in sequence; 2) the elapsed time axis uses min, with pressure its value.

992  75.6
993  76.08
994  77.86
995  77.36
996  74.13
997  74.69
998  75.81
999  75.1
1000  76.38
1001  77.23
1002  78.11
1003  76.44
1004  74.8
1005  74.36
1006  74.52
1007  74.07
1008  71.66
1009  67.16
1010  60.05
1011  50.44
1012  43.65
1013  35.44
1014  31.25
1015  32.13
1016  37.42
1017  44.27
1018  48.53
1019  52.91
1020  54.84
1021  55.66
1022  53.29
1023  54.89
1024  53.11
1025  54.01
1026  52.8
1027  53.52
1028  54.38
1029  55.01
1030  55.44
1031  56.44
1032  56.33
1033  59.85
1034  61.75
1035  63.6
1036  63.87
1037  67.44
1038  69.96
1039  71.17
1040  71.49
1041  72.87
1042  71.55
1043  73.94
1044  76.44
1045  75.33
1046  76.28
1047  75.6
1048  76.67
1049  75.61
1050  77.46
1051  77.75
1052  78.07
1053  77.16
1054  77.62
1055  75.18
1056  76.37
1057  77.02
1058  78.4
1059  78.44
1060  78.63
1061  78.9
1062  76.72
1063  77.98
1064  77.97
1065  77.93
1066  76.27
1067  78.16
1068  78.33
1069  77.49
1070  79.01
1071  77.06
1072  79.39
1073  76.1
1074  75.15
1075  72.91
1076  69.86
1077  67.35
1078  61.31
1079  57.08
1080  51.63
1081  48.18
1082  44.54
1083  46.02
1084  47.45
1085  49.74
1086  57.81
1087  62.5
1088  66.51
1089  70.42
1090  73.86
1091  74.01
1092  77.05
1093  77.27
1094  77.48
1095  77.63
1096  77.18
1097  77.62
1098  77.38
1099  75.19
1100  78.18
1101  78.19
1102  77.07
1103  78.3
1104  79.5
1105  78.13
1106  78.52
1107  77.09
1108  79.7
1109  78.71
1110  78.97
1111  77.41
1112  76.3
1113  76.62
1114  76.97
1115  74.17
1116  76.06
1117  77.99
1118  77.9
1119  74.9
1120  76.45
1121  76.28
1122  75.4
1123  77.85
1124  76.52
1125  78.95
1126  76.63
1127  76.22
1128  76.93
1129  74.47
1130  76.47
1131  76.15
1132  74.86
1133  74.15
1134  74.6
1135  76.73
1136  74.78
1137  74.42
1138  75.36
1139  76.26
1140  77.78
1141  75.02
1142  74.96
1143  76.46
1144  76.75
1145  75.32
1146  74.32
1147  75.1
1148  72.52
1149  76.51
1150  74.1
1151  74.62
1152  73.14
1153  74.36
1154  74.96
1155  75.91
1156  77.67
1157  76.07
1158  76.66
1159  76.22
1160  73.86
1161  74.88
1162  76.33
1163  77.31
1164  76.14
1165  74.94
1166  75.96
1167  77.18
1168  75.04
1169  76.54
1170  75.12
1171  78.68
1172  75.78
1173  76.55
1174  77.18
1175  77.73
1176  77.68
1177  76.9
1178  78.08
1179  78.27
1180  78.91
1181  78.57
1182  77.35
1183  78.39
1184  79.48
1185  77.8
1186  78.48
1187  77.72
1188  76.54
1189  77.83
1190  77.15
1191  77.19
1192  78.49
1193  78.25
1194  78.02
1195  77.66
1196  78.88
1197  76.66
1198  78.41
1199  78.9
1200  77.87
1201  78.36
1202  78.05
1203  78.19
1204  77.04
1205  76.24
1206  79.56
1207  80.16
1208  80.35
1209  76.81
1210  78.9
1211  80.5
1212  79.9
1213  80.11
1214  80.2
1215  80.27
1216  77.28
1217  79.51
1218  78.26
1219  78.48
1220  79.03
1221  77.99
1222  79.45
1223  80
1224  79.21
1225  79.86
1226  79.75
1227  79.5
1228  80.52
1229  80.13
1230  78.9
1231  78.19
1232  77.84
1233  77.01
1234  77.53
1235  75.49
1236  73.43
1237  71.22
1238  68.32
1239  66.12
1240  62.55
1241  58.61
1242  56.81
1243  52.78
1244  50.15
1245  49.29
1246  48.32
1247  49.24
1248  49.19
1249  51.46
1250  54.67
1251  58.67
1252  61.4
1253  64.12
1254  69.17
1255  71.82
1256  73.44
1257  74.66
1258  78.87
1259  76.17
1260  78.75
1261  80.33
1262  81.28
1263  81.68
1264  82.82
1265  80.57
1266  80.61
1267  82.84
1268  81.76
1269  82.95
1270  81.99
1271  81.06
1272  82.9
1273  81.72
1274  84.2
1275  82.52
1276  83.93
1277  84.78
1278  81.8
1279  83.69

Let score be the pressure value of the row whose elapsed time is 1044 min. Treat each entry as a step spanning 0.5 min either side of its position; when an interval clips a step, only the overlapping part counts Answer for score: 76.44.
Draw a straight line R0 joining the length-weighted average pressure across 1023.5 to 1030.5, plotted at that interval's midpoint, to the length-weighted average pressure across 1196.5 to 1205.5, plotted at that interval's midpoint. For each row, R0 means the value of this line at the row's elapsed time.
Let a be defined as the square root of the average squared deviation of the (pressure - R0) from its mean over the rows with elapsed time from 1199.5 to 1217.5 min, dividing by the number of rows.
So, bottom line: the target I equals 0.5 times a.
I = 0.6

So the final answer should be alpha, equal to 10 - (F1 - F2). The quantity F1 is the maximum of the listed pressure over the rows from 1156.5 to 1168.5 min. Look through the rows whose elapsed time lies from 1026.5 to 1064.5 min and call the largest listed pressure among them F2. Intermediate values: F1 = 77.31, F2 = 78.9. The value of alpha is 12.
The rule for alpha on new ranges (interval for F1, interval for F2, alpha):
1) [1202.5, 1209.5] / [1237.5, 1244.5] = -2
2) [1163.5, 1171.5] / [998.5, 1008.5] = 9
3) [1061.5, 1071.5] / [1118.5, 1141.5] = 10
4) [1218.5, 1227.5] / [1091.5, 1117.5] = 10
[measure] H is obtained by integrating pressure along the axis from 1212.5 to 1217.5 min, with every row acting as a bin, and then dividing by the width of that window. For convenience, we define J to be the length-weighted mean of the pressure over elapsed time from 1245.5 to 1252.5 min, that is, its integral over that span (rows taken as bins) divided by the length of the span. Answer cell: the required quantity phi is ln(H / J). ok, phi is 0.40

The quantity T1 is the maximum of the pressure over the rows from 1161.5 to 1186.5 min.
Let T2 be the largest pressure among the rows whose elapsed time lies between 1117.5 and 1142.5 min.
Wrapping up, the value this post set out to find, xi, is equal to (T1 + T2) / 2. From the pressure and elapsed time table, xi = 79.2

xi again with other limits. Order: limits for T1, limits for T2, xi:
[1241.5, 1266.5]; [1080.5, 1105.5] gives 81.2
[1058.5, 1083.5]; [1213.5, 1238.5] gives 80.0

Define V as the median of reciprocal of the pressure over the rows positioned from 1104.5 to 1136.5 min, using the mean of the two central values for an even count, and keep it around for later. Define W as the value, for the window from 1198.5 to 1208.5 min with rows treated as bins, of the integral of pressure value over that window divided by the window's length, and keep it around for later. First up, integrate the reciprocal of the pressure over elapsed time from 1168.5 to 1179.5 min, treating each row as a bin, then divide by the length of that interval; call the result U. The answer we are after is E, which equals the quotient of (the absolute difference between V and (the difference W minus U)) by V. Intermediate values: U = 0.0130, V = 0.0131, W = 78.5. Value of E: 6007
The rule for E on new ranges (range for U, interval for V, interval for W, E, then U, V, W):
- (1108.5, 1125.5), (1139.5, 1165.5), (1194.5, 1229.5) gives 5933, 0.0130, 0.0133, 78.9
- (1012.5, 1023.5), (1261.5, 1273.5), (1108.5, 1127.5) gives 6279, 0.0230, 0.0122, 76.9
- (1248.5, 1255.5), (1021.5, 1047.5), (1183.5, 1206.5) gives 4882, 0.0164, 0.0160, 77.9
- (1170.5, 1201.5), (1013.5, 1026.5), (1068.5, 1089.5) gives 3368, 0.0128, 0.0189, 63.7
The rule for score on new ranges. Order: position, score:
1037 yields 67.44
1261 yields 80.33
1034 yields 61.75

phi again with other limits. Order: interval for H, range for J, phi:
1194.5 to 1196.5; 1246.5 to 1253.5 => 0.34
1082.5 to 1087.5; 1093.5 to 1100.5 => -0.38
